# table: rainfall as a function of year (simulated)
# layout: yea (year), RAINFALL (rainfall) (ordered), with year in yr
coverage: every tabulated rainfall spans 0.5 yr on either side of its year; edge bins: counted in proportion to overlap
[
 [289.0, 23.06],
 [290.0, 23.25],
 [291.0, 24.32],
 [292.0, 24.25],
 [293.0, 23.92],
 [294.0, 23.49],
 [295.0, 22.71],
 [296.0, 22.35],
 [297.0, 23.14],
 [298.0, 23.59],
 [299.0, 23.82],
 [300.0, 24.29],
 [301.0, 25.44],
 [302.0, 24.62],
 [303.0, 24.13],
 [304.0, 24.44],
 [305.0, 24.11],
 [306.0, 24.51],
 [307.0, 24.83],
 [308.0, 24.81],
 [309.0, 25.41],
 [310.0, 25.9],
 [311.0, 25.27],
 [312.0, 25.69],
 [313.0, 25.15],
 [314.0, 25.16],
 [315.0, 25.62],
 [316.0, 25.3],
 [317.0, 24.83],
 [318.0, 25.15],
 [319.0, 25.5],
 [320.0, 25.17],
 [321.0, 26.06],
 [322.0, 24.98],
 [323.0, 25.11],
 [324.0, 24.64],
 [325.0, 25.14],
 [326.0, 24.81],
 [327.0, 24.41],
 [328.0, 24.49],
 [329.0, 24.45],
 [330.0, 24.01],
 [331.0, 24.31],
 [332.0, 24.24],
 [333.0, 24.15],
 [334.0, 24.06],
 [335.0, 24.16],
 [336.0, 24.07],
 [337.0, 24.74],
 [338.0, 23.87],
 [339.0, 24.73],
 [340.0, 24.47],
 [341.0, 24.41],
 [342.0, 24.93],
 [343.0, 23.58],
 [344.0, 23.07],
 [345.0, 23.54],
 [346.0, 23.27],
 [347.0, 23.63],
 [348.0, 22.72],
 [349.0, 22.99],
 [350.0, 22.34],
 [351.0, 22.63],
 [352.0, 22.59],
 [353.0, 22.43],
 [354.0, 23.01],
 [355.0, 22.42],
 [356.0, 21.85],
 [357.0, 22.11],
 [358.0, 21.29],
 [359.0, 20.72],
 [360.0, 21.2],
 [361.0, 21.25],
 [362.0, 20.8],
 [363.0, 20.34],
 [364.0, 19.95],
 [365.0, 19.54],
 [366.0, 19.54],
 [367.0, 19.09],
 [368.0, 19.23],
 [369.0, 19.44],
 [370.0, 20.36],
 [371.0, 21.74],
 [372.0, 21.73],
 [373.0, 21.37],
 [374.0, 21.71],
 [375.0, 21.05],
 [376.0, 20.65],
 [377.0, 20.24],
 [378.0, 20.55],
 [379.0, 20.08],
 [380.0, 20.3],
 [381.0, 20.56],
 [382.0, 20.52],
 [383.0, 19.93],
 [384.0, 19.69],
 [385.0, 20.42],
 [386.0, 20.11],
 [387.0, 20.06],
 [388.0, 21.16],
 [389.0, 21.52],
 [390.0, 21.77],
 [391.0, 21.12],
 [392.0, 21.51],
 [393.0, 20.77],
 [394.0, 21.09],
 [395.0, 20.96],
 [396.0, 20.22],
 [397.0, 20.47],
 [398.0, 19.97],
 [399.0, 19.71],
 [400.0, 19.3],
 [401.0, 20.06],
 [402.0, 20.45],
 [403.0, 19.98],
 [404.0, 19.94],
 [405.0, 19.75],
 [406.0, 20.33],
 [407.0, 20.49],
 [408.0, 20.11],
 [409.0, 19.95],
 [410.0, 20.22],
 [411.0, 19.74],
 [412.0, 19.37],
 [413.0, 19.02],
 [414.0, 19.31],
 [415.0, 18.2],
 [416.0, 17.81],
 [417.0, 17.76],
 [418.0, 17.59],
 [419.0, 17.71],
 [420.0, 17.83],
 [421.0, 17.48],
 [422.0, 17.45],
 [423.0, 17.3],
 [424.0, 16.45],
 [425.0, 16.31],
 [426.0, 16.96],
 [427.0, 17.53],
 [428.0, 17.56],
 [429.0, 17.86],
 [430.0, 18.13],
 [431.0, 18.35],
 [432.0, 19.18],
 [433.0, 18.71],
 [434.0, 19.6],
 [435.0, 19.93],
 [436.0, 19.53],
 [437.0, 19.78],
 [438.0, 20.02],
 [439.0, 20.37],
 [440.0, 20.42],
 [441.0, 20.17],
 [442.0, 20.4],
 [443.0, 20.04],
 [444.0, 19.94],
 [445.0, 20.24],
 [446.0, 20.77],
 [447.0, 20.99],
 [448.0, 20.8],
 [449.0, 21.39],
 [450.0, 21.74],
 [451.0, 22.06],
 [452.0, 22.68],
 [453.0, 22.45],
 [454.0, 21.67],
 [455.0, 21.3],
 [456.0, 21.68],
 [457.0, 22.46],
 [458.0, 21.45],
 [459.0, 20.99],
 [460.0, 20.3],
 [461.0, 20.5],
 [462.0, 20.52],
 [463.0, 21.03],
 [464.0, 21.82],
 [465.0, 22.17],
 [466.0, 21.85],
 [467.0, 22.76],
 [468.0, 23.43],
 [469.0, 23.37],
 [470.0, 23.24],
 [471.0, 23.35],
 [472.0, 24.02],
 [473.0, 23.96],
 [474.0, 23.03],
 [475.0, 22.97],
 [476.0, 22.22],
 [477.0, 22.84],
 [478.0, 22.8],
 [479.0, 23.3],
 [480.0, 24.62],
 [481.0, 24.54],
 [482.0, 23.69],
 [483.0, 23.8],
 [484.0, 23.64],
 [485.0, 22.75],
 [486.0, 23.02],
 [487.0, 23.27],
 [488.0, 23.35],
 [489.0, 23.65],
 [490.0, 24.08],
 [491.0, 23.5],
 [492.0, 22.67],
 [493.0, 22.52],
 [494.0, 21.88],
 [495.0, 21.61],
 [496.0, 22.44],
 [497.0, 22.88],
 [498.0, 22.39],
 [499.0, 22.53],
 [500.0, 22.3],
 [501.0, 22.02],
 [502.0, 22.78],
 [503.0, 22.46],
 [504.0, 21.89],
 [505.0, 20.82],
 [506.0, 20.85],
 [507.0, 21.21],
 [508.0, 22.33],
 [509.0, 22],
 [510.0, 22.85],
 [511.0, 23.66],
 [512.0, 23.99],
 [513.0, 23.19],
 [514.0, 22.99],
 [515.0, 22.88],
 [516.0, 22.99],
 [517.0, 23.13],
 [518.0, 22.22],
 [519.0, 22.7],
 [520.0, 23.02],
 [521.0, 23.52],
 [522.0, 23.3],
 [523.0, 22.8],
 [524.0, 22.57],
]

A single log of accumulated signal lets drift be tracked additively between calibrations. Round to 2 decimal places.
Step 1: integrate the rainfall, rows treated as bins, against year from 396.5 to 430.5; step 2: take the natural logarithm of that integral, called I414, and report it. 6.46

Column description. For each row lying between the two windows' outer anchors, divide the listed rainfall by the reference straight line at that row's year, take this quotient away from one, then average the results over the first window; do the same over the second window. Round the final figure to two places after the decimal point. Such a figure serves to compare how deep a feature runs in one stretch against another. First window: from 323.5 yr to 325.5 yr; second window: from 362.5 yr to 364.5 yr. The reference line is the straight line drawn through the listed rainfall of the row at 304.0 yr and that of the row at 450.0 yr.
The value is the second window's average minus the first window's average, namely 0.17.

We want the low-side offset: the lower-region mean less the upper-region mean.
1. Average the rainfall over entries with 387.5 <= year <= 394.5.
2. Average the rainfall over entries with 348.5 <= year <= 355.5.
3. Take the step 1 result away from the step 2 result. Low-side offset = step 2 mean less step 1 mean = 1.4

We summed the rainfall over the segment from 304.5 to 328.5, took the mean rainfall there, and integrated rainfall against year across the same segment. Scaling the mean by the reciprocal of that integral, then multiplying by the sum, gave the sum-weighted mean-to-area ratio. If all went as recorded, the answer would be 25.1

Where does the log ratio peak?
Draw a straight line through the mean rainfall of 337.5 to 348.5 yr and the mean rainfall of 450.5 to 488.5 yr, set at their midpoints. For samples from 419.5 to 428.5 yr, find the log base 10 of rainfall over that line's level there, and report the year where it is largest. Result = 420.0 yr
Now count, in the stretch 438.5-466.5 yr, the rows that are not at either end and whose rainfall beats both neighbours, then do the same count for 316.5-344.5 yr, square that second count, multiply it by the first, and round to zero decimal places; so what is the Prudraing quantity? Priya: 600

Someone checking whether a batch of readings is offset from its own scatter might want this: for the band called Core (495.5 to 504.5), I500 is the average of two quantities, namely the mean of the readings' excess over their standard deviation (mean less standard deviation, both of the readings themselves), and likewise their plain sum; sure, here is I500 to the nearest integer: 112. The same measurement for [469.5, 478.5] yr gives 116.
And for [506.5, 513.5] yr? 91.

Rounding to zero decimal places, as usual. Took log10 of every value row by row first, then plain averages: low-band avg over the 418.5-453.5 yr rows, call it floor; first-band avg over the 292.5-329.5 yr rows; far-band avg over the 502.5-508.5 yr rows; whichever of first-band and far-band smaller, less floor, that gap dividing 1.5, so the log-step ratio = 31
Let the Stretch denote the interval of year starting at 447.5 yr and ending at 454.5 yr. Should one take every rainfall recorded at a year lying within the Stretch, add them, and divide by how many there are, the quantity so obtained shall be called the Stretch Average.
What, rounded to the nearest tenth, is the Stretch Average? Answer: 21.8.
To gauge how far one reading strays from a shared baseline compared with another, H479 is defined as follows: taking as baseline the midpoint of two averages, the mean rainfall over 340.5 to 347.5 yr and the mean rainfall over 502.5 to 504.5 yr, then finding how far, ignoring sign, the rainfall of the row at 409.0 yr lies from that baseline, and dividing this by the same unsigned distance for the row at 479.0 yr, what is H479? 9.3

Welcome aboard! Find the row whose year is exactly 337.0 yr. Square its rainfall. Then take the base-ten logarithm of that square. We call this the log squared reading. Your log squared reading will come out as 2.79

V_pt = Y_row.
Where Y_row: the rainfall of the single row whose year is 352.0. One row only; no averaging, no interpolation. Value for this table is 22.59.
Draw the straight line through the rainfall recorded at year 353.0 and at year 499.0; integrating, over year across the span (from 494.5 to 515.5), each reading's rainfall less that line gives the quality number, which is -3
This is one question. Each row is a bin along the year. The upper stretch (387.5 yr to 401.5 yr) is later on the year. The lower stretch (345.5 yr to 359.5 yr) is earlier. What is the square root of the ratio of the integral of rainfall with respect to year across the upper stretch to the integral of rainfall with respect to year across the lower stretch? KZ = 0.96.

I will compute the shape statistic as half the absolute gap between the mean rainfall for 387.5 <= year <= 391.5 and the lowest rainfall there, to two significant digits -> 0.14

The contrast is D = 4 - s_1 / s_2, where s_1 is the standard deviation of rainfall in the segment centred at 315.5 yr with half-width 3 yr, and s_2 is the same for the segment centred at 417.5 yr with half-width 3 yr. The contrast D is 2.8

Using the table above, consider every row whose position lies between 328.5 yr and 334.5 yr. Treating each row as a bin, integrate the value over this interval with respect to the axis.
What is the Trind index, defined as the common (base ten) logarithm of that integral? 2.16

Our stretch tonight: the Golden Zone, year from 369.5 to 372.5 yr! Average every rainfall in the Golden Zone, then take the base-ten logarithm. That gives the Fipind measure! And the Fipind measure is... 1.328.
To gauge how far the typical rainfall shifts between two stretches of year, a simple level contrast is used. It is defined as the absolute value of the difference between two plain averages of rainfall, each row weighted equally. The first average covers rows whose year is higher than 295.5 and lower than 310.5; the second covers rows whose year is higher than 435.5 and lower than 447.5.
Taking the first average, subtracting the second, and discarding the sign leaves 4.1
